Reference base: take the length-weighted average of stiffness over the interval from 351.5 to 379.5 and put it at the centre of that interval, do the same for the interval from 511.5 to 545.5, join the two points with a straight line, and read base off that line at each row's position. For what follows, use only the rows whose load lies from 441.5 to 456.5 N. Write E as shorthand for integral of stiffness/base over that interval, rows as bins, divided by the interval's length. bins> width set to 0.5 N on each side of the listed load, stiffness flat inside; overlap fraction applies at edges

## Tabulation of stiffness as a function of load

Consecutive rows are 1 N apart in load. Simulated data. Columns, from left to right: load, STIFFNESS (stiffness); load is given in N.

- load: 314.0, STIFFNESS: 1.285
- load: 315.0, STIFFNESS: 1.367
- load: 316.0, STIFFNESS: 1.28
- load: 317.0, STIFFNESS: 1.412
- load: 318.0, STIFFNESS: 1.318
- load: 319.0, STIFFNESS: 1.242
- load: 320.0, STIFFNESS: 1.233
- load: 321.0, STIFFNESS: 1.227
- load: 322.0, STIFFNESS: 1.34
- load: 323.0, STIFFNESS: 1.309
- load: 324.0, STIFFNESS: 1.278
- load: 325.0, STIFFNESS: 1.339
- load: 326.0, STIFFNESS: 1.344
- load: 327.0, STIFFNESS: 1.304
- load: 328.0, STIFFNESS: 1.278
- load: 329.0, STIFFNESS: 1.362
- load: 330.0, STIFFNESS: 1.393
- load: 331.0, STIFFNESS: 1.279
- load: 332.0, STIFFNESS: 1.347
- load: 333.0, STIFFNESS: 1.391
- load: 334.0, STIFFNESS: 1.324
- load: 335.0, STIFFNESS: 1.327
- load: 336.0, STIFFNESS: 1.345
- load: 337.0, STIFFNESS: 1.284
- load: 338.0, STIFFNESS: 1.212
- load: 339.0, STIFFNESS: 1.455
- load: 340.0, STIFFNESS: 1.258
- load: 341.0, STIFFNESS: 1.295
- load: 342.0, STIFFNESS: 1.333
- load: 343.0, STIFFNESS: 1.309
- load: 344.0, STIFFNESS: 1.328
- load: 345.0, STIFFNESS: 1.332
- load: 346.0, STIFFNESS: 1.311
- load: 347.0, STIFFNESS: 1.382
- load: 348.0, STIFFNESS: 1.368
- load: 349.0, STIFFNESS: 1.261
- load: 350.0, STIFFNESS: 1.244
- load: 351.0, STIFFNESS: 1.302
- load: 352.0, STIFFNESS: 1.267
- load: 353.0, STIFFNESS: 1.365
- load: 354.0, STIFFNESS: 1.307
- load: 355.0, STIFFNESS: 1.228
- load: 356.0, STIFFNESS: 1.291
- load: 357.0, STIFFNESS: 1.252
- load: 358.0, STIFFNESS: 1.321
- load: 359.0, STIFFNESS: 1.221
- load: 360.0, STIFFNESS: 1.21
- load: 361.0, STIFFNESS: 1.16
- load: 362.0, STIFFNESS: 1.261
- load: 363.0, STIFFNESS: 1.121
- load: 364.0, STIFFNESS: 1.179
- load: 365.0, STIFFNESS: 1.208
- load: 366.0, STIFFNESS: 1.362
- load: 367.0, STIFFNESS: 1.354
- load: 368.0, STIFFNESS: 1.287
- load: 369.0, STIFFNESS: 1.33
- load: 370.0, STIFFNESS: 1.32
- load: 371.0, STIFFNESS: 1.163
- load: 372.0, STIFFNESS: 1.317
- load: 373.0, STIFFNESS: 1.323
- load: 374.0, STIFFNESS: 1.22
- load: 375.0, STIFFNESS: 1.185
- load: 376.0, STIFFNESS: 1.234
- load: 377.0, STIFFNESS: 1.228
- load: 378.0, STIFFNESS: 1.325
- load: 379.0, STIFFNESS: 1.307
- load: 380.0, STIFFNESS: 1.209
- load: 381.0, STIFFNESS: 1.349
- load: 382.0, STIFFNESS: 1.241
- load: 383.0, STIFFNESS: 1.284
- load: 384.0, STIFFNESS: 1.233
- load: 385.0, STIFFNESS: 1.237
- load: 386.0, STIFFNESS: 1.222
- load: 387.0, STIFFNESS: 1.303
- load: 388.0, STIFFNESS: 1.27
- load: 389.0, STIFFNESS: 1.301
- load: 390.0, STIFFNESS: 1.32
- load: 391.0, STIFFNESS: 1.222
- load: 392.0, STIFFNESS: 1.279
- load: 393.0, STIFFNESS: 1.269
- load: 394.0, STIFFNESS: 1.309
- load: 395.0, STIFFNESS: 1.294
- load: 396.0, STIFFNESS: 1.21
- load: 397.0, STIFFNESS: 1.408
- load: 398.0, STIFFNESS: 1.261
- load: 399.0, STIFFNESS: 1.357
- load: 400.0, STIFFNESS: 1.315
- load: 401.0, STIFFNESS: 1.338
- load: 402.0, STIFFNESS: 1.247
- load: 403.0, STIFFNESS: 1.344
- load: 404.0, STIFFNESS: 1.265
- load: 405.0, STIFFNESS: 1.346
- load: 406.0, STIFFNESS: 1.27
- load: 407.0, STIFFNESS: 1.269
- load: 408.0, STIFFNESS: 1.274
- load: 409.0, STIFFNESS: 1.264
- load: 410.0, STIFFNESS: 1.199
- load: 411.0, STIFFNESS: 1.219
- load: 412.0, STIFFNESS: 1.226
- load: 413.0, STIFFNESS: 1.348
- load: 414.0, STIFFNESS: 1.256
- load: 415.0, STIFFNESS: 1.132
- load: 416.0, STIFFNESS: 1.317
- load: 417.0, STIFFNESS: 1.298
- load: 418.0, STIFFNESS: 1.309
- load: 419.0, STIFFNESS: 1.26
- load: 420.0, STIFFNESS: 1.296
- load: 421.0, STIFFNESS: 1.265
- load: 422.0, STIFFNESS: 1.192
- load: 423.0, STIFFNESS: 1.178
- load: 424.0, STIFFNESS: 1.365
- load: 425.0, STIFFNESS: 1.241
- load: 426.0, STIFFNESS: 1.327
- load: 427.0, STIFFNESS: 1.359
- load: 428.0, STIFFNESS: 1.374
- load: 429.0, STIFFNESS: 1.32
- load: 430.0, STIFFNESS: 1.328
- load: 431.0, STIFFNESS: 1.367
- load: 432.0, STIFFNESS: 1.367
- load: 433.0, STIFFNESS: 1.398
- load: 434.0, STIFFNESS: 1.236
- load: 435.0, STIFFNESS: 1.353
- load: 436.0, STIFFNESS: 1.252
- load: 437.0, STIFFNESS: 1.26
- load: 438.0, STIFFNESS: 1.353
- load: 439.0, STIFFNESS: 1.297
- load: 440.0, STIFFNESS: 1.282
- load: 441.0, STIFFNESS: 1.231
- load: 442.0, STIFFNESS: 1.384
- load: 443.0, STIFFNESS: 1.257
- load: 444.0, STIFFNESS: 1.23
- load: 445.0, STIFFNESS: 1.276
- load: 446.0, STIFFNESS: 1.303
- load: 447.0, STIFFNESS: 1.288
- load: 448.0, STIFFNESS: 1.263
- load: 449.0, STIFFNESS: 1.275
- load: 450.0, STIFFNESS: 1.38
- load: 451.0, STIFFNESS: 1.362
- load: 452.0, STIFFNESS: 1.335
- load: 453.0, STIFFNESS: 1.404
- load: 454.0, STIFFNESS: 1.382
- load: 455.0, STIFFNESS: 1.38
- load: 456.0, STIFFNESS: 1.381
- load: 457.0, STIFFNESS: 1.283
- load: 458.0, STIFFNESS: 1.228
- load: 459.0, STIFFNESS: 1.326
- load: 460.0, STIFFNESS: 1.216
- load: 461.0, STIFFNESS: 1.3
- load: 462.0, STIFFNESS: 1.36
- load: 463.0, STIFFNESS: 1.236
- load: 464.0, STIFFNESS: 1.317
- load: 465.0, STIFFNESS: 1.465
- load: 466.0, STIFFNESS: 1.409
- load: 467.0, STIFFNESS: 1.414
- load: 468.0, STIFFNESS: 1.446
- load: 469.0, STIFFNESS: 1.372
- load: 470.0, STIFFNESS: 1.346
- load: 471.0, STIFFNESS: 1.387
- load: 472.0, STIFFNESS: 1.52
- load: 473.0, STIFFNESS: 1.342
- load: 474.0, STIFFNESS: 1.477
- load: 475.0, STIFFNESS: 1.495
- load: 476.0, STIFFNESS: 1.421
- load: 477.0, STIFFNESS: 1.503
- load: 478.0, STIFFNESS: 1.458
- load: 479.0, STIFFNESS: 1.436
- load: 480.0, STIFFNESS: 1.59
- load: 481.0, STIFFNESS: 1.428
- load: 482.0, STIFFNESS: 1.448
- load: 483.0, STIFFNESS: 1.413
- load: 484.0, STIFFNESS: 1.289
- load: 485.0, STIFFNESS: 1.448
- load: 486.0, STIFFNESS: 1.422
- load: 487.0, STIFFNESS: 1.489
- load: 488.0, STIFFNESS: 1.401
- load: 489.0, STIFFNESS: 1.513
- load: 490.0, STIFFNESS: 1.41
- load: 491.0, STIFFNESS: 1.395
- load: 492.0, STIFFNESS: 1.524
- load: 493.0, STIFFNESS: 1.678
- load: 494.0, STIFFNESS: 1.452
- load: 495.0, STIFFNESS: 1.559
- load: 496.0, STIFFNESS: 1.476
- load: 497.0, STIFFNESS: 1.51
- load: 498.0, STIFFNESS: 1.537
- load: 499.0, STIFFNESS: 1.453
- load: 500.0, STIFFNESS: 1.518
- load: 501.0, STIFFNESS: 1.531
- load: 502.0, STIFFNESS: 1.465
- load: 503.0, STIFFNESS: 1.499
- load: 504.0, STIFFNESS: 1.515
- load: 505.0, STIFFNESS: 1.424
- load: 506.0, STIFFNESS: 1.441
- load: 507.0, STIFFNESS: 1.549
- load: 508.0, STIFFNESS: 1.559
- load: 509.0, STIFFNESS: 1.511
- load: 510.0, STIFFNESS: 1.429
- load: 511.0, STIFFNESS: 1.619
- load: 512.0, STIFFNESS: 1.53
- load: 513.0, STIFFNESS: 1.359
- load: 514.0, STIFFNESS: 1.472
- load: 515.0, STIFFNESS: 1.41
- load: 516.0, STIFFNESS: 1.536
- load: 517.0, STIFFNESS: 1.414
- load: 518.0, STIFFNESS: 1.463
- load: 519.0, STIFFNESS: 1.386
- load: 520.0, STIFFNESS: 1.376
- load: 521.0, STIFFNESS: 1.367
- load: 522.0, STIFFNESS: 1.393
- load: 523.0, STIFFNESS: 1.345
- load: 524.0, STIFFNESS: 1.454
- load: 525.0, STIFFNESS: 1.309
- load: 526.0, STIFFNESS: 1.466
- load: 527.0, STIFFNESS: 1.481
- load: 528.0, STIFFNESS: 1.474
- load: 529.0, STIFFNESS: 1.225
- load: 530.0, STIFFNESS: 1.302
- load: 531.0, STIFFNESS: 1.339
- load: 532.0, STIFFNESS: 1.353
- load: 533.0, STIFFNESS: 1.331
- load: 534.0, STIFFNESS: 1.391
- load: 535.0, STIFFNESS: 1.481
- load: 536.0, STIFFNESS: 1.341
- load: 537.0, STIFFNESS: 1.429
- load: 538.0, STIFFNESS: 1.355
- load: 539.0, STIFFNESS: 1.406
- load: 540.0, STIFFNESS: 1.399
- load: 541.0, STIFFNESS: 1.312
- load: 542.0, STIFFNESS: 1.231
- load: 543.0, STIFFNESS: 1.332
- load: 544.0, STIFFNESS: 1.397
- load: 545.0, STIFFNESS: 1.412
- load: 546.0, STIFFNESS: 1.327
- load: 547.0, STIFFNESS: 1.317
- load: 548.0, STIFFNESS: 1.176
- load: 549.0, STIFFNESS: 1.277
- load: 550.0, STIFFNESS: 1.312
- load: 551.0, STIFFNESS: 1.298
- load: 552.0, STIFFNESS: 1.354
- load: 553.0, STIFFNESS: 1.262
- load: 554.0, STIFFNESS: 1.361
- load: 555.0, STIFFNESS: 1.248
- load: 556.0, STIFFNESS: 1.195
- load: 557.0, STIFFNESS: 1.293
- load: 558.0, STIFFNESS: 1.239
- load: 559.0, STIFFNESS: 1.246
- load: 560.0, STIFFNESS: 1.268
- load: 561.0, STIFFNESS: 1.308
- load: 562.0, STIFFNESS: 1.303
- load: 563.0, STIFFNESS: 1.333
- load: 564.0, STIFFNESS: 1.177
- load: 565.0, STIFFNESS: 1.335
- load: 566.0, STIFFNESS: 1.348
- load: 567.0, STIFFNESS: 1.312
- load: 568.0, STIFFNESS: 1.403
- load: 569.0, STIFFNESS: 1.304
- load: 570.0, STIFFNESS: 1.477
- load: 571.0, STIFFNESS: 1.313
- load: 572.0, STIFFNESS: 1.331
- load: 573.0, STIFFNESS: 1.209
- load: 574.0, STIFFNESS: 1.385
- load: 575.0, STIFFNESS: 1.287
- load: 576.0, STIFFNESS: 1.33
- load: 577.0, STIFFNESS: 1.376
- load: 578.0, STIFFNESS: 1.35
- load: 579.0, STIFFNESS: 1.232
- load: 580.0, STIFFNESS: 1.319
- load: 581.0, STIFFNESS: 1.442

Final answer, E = 1.00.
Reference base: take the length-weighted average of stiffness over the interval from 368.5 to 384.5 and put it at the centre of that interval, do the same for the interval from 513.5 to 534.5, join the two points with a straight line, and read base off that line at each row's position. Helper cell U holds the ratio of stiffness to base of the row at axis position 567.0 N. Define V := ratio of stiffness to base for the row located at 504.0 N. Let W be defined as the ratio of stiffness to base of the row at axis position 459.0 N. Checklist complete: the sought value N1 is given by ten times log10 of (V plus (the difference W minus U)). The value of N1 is 0.7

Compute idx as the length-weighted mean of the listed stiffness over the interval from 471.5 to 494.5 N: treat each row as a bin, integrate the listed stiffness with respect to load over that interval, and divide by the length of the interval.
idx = 1.46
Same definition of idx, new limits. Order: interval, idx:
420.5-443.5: 1.30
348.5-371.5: 1.26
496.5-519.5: 1.48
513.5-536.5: 1.40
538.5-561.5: 1.30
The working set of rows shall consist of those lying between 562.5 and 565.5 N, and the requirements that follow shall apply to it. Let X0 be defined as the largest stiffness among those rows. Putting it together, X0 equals 1.335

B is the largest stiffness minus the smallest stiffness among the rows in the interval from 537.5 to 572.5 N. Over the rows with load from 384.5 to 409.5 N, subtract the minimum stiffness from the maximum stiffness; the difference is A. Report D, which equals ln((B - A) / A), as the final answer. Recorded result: -0.7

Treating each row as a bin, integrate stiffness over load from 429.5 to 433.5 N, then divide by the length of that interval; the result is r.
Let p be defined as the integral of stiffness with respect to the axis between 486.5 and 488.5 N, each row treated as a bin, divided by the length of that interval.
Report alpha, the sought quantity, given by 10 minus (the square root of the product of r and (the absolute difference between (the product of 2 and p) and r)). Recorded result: 8.56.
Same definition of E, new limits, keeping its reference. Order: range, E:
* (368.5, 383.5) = 1.00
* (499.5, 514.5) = 1.09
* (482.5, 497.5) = 1.08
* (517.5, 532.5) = 1.00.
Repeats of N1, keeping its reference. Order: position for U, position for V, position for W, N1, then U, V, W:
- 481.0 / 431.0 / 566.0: -0.3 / 1.05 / 1.040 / 0.94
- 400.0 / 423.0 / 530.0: -0.9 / 1.02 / 0.901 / 0.93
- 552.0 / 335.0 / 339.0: 1.1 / 0.95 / 1.078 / 1.18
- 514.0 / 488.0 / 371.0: -0.5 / 1.06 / 1.028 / 0.92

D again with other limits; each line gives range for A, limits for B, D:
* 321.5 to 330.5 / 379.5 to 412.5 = -0.2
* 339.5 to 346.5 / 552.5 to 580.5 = 1.1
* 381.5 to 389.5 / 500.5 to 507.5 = -0.6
